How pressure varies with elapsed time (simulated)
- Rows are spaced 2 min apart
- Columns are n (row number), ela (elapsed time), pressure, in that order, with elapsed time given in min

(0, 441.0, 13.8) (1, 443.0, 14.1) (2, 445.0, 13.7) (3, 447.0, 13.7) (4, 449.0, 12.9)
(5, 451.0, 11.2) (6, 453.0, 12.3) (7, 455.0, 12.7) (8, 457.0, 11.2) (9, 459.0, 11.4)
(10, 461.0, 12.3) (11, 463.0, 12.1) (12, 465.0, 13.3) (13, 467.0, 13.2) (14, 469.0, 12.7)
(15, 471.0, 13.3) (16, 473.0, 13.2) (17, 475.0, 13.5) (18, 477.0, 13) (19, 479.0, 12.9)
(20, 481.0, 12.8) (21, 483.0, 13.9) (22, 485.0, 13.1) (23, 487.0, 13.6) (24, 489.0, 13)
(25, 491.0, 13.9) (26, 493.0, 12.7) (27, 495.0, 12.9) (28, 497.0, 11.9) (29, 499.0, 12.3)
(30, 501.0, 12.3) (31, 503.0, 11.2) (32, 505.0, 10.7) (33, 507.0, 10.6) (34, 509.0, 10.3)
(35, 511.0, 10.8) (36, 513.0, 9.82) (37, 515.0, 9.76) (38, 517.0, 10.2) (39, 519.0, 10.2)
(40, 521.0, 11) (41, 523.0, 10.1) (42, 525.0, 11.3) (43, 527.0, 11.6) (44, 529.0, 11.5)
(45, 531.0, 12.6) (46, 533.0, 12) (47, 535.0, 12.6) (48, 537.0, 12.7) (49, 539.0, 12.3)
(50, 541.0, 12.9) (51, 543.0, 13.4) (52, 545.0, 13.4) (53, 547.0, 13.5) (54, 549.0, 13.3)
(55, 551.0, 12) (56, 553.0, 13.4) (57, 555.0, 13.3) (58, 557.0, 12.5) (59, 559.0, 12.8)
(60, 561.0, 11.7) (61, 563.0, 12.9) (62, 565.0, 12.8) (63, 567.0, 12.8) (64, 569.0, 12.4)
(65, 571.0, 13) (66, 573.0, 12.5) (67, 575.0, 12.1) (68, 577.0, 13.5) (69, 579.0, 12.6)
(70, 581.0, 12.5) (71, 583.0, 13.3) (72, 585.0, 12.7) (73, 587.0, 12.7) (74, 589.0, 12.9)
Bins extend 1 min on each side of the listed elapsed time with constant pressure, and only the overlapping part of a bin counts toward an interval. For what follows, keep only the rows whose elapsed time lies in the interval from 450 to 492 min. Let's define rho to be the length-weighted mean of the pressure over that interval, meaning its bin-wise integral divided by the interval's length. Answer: 12.8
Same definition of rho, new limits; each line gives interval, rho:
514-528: 10.6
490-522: 11.3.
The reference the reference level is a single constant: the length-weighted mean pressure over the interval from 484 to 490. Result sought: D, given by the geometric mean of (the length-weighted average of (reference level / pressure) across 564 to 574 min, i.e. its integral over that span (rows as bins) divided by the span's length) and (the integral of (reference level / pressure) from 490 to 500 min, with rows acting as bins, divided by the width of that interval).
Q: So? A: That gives 1.04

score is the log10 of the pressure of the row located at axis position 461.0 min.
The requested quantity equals 1.090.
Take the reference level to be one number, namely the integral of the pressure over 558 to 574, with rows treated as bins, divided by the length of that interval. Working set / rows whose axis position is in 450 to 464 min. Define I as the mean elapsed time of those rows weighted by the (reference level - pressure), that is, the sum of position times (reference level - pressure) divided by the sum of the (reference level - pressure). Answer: 456.4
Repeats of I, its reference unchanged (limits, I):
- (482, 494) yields 487.1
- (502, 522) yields 512.5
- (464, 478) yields 471.1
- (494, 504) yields 501.4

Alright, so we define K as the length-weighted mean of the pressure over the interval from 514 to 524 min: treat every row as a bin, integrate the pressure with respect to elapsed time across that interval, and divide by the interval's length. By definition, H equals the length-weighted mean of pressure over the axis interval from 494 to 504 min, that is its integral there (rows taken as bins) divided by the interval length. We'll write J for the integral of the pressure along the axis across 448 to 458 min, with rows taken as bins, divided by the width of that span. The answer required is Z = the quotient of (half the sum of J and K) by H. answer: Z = 0.92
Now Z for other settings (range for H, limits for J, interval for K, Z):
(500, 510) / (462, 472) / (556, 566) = 1.16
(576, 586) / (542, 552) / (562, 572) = 1.00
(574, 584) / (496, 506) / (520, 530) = 0.89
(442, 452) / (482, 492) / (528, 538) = 0.98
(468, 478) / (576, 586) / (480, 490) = 1.00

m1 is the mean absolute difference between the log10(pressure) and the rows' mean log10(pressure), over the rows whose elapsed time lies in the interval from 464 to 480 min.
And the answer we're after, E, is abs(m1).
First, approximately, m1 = 0.007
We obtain 0.007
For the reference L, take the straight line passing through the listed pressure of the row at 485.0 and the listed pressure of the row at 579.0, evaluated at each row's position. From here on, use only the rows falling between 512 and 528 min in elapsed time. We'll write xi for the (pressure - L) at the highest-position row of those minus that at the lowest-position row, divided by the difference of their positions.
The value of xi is 0.13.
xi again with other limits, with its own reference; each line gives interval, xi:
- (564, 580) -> -0.01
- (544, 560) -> -0.04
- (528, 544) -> 0.14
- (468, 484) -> 0.09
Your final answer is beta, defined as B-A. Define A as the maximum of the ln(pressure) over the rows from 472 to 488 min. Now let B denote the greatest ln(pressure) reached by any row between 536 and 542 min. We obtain -0.07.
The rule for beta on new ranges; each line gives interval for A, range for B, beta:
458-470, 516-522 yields -0.19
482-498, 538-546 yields -0.04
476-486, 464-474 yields -0.04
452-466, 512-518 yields -0.27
